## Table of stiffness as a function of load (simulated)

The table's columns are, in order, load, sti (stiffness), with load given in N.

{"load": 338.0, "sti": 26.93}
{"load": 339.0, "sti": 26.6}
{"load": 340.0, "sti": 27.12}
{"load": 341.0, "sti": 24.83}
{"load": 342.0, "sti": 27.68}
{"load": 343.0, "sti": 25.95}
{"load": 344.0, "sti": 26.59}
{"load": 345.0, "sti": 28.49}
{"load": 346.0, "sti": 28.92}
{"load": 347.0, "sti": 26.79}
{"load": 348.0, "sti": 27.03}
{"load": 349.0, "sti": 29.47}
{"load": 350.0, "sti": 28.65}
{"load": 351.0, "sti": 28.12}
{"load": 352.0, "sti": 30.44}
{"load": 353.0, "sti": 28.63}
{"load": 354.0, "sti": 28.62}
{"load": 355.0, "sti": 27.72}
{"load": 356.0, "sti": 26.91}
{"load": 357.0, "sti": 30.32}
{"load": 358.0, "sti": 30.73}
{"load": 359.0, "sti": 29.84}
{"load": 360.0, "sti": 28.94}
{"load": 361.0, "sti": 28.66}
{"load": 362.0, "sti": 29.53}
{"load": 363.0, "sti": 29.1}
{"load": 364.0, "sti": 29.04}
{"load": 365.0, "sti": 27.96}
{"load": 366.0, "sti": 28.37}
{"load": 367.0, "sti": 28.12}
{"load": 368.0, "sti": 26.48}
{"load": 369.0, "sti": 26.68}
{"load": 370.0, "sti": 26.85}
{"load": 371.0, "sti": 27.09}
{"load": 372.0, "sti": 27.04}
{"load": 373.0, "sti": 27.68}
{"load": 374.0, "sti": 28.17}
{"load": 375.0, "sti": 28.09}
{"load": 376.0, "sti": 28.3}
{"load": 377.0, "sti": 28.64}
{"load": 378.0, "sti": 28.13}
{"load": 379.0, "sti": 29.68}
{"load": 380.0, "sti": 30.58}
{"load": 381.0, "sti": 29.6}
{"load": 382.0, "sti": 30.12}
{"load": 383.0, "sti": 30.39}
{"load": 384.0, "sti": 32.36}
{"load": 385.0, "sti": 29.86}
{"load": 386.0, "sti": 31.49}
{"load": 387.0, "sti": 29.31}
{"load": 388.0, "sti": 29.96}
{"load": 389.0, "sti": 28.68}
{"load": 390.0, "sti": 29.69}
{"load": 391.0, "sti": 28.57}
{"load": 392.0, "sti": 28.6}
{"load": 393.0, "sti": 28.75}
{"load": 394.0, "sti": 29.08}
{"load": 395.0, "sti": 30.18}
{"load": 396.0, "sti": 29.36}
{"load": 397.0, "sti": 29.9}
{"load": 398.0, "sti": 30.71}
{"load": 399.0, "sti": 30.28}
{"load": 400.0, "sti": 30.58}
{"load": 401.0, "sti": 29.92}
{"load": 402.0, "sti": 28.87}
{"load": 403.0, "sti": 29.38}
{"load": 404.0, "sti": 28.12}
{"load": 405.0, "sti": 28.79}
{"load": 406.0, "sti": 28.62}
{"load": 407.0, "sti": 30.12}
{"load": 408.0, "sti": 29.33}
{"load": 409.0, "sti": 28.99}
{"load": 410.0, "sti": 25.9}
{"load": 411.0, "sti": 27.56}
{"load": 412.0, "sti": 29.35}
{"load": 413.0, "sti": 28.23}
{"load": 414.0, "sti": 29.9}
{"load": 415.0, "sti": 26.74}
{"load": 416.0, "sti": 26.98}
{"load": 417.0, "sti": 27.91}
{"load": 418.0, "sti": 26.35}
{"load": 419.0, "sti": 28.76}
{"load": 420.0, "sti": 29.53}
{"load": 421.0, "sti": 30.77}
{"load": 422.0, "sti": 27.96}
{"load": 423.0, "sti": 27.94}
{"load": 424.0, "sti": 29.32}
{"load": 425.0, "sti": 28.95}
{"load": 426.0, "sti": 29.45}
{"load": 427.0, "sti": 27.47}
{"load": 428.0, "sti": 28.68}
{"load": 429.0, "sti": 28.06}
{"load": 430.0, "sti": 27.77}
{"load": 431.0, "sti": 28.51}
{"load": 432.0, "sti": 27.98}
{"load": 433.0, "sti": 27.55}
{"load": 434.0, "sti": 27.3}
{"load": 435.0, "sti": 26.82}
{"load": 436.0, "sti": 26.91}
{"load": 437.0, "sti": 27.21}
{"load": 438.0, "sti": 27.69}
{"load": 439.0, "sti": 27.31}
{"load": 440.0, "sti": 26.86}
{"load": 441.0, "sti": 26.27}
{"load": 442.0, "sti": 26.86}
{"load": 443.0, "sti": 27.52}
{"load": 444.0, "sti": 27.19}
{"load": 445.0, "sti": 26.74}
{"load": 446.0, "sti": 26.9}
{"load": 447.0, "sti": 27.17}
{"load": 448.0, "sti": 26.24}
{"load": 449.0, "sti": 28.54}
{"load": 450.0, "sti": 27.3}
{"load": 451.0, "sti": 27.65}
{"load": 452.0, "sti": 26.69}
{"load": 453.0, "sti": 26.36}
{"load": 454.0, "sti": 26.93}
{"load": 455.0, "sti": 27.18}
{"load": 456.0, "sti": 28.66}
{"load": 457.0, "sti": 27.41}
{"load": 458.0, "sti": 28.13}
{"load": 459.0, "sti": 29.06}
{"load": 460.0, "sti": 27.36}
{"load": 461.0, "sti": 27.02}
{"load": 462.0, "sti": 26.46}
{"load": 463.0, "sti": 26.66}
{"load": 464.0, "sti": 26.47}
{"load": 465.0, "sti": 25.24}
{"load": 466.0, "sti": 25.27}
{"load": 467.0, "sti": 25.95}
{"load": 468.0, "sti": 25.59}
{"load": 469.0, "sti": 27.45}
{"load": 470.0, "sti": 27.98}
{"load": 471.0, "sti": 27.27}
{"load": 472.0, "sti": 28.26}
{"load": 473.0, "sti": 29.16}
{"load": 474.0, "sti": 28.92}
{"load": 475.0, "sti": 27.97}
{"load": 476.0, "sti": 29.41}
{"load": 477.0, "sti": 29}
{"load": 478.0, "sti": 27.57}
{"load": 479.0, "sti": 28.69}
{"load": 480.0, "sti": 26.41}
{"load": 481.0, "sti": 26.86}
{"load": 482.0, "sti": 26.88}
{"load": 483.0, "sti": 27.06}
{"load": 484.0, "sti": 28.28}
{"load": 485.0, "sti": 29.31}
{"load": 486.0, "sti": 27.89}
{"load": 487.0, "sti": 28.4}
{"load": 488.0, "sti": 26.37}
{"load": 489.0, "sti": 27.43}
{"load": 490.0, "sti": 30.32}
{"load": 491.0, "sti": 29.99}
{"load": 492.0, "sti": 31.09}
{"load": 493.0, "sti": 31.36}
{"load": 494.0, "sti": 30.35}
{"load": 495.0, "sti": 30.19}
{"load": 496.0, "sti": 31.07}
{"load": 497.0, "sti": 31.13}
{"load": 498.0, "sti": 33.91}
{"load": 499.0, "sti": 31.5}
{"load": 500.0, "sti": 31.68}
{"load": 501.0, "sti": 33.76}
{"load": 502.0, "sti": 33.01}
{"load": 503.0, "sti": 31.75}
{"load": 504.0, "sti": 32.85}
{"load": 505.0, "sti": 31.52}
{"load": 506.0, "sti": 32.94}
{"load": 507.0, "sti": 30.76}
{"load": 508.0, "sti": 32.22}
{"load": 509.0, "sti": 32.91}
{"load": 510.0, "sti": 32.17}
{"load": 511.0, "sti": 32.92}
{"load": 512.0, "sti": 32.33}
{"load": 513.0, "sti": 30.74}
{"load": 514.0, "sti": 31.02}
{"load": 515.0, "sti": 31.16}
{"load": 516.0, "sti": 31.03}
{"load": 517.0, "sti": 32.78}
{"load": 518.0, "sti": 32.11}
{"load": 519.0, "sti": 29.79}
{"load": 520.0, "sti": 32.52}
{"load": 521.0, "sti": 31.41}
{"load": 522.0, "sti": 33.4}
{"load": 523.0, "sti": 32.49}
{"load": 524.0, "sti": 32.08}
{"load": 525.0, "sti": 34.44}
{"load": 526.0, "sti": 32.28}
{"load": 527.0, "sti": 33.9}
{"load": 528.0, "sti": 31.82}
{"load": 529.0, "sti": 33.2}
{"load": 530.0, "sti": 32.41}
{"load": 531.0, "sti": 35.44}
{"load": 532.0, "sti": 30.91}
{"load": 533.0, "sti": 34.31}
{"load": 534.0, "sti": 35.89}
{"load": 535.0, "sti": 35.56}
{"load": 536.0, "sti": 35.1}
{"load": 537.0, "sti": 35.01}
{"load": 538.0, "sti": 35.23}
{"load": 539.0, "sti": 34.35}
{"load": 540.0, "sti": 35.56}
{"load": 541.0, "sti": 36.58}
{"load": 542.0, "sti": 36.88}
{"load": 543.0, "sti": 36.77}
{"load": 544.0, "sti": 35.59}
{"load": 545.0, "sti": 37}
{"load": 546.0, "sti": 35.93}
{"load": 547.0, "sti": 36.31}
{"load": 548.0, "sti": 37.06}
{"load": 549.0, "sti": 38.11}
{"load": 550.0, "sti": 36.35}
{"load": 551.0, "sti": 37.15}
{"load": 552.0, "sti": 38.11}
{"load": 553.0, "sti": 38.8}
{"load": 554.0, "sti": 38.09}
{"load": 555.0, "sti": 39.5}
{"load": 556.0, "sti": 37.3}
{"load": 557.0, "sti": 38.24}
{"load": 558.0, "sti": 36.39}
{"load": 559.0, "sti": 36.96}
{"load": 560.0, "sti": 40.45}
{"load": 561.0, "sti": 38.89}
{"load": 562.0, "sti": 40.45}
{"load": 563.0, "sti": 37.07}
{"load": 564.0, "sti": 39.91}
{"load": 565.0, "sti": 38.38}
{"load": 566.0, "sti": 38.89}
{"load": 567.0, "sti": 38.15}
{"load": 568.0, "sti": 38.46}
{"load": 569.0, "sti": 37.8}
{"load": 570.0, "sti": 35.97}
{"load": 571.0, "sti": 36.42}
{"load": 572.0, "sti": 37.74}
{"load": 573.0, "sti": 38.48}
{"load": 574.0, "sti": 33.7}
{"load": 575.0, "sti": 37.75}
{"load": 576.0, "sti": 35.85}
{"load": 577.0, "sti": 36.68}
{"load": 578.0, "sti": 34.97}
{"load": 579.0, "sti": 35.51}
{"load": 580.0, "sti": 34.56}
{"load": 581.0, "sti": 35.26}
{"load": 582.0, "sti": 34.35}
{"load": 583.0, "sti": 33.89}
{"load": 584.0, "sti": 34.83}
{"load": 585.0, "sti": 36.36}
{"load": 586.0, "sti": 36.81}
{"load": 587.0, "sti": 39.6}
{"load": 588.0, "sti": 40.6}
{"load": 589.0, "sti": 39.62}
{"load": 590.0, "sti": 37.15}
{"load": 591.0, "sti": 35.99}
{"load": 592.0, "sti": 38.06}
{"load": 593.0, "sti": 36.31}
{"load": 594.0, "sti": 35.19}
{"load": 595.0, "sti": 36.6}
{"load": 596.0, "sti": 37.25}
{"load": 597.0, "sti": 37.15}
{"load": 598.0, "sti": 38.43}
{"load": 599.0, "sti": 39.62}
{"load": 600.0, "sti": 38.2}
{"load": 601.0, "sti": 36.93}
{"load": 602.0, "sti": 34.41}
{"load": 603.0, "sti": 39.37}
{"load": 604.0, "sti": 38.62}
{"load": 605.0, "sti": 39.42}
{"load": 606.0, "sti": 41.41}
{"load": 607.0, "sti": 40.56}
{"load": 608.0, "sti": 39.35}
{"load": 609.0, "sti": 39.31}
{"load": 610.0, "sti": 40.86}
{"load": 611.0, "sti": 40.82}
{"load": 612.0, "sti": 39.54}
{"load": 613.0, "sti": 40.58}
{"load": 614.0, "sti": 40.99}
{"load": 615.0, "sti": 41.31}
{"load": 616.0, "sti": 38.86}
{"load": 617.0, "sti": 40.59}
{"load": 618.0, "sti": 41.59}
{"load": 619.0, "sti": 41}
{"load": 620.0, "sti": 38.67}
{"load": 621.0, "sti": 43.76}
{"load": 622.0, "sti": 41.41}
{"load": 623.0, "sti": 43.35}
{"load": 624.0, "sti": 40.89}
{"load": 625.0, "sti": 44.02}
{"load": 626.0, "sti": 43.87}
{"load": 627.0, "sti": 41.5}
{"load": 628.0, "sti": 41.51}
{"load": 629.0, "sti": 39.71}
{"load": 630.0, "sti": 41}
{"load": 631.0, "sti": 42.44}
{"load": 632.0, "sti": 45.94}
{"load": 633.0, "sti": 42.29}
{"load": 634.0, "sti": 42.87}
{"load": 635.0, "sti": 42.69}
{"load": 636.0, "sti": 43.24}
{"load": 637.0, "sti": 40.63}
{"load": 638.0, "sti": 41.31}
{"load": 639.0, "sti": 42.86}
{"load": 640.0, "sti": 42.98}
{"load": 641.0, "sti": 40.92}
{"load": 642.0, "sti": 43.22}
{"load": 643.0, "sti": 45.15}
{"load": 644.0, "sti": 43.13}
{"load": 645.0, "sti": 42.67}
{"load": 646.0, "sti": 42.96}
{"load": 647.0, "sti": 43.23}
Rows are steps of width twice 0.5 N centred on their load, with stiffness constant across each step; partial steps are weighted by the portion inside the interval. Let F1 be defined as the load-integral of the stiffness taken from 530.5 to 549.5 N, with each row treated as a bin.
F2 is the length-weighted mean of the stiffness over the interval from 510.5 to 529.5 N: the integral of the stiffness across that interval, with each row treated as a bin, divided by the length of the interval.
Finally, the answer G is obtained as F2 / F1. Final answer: 0.047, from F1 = 678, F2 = 32.2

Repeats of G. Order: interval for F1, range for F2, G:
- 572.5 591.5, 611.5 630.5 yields 0.060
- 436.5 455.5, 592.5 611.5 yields 0.075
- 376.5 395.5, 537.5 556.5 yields 0.065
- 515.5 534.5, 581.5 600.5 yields 0.060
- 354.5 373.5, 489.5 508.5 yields 0.059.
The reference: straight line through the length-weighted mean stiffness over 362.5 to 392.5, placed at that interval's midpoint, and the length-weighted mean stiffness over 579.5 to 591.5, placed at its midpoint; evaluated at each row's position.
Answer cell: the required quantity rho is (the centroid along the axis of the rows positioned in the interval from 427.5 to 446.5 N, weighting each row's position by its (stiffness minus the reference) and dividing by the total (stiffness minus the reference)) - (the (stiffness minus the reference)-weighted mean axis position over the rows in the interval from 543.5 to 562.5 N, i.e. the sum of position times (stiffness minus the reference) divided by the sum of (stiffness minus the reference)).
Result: -116.8 N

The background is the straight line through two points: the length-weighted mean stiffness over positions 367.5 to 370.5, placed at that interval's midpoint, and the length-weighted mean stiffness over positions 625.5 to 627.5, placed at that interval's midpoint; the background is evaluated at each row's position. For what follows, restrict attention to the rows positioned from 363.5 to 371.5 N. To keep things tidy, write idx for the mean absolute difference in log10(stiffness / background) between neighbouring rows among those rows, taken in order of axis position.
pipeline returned 0.0088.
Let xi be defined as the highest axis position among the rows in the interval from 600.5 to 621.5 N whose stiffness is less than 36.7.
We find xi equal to 602.0 N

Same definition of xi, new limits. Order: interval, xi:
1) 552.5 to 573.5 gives 571.0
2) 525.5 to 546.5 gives 546.0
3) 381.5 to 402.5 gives 402.0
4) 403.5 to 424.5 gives 424.0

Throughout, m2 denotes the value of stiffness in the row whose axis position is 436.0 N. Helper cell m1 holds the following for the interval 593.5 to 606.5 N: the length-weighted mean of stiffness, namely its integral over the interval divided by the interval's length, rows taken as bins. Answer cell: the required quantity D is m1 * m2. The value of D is 1020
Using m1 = 38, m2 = 26.91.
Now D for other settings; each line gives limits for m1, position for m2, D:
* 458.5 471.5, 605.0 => 1055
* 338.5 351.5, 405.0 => 789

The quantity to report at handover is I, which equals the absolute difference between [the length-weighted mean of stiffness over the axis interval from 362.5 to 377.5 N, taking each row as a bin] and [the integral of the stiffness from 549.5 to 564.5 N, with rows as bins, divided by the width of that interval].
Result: 10.4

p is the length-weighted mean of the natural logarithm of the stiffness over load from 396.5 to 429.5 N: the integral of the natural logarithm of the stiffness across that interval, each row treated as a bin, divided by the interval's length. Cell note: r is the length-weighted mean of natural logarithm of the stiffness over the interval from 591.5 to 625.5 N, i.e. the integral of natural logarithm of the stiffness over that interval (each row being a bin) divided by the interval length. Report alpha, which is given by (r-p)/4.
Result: 0.08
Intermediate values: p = 3.36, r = 3.68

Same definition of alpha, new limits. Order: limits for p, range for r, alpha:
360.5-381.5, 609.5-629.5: 0.09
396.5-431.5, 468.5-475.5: -0.01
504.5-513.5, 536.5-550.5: 0.03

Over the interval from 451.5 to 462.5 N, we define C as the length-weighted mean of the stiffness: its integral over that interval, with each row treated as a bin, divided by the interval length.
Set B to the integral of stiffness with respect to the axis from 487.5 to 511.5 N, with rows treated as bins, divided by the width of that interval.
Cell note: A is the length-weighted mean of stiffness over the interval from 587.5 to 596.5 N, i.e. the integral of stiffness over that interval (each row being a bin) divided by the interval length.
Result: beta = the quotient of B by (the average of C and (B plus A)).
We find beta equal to 0.65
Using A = 37.4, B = 31.4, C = 27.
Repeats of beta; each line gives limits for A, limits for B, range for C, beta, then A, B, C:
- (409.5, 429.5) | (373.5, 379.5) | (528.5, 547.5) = 0.62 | 28.3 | 28.5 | 35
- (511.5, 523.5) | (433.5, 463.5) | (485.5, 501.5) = 0.61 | 31.7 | 27.2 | 30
